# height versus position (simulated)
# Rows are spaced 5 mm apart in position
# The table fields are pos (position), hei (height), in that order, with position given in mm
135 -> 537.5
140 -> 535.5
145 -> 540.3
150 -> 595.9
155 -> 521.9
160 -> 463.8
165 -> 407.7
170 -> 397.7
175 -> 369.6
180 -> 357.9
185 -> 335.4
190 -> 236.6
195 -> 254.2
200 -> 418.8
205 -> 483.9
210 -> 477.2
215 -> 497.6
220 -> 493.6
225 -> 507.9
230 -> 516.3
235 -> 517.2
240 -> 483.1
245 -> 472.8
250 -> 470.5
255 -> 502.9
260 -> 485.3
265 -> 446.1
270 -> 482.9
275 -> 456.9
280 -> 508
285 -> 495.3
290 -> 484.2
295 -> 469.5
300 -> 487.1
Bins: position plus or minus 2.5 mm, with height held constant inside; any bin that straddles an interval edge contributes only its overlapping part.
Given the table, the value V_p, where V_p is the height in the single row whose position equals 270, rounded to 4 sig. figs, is 482.9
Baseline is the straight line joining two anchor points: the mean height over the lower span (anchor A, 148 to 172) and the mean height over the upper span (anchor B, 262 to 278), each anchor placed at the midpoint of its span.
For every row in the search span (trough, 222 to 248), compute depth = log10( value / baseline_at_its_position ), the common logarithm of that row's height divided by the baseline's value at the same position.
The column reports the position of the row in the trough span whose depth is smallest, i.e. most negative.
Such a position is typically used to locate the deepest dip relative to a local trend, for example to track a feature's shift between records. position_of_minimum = 245 mm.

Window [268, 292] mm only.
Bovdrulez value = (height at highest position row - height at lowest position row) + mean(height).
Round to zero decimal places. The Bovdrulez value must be 487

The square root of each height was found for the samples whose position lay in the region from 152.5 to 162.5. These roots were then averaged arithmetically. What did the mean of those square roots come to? 22.2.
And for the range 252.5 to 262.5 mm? 22.2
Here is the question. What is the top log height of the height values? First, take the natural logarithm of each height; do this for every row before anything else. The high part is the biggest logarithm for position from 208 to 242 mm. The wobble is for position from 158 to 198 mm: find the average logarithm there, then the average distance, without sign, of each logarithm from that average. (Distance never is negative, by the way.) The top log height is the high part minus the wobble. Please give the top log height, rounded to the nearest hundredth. 6.07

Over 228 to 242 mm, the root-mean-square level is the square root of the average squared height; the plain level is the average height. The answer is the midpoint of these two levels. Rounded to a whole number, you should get 506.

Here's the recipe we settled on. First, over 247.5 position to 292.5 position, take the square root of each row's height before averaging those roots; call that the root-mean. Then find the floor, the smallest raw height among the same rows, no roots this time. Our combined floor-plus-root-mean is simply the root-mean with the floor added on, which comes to 468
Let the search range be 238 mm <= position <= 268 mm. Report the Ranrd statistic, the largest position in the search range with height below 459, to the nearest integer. 265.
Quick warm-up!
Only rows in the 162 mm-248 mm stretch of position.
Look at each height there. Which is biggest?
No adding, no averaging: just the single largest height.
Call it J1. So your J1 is 517.2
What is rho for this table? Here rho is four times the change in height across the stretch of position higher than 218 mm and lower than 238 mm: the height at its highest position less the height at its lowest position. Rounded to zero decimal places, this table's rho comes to 94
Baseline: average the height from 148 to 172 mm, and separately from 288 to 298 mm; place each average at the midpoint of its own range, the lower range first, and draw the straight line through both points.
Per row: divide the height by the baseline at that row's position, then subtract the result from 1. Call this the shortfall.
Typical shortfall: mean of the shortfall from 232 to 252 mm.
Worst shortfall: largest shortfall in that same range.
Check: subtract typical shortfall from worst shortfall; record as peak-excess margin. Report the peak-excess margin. 0.03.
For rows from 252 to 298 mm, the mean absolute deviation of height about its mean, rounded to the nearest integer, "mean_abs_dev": 16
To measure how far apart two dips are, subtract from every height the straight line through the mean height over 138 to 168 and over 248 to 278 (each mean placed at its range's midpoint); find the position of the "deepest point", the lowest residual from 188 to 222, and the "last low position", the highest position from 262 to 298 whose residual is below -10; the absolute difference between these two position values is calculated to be 85 mm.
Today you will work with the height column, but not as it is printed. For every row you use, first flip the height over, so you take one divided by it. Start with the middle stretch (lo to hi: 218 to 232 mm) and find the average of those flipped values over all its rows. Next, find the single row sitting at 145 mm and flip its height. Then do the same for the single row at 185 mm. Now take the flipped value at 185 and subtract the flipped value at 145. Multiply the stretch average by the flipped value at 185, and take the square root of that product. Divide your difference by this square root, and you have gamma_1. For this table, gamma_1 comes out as 0.47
